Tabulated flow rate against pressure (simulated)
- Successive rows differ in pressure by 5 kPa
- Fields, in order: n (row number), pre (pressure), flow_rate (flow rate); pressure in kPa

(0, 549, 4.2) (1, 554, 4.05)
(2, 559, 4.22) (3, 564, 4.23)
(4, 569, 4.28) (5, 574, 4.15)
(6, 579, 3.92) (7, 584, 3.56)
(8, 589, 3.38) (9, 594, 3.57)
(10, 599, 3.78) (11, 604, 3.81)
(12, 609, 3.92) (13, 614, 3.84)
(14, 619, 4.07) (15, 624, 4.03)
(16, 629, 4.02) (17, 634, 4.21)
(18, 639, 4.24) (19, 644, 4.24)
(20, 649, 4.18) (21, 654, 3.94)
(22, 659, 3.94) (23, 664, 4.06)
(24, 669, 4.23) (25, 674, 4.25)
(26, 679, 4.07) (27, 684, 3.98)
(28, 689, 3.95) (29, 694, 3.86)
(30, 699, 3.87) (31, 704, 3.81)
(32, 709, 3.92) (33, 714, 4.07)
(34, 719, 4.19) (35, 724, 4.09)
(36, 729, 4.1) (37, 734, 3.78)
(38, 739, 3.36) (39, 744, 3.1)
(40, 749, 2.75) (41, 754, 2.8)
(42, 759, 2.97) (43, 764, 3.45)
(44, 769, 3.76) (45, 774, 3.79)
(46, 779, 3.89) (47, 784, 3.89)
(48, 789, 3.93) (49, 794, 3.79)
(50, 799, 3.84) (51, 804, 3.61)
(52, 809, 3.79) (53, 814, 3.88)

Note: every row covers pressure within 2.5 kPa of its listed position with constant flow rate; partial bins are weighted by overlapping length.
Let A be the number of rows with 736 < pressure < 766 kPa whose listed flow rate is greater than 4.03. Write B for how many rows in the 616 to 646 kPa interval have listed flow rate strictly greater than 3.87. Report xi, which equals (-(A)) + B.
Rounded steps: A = 0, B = 6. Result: 6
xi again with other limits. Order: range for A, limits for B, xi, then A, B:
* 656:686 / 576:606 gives -3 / 4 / 1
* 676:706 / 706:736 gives 4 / 1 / 5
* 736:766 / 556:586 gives 5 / 0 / 5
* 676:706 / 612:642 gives 4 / 1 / 5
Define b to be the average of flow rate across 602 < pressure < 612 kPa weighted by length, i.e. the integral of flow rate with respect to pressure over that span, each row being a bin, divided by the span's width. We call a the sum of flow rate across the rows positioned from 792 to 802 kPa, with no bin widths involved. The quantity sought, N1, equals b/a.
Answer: 0.51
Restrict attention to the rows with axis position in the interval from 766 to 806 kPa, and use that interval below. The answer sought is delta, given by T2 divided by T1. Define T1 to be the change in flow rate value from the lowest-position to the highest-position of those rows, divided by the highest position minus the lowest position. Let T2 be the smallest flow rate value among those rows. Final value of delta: -842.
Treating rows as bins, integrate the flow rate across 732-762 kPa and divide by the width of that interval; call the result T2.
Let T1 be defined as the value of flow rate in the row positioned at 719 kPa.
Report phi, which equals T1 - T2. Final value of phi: 1.1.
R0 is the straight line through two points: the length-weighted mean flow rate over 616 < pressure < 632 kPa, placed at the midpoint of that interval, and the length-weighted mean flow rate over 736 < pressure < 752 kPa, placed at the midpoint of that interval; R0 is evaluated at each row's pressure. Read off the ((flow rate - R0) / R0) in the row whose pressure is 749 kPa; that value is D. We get -0.10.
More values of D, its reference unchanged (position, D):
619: 0.00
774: 0.33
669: 0.15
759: 0.00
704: 0.12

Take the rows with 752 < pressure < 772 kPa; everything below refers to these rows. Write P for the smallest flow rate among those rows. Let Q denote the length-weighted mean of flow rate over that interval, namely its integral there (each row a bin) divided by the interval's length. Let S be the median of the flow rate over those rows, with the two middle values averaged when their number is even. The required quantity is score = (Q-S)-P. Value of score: -2.7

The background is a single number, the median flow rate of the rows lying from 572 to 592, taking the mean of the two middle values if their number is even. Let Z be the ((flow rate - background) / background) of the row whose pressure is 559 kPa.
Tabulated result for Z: 0.13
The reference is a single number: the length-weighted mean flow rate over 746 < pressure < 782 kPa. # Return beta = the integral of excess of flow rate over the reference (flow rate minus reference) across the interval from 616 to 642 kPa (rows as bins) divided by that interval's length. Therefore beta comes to 0.76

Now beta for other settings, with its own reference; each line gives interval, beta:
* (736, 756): -0.32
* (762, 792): 0.44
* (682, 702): 0.56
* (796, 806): 0.39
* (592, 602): 0.34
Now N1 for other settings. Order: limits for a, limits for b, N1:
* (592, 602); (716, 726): 0.56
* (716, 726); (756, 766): 0.38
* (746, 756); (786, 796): 0.70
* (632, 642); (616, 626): 0.48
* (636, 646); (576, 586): 0.44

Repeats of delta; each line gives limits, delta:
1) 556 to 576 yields -889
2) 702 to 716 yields 147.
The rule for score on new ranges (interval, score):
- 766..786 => -3.8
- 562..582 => -4.0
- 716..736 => -3.8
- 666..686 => -4.0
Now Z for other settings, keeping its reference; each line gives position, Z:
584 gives -0.05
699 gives 0.03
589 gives -0.10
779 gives 0.04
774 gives 0.01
